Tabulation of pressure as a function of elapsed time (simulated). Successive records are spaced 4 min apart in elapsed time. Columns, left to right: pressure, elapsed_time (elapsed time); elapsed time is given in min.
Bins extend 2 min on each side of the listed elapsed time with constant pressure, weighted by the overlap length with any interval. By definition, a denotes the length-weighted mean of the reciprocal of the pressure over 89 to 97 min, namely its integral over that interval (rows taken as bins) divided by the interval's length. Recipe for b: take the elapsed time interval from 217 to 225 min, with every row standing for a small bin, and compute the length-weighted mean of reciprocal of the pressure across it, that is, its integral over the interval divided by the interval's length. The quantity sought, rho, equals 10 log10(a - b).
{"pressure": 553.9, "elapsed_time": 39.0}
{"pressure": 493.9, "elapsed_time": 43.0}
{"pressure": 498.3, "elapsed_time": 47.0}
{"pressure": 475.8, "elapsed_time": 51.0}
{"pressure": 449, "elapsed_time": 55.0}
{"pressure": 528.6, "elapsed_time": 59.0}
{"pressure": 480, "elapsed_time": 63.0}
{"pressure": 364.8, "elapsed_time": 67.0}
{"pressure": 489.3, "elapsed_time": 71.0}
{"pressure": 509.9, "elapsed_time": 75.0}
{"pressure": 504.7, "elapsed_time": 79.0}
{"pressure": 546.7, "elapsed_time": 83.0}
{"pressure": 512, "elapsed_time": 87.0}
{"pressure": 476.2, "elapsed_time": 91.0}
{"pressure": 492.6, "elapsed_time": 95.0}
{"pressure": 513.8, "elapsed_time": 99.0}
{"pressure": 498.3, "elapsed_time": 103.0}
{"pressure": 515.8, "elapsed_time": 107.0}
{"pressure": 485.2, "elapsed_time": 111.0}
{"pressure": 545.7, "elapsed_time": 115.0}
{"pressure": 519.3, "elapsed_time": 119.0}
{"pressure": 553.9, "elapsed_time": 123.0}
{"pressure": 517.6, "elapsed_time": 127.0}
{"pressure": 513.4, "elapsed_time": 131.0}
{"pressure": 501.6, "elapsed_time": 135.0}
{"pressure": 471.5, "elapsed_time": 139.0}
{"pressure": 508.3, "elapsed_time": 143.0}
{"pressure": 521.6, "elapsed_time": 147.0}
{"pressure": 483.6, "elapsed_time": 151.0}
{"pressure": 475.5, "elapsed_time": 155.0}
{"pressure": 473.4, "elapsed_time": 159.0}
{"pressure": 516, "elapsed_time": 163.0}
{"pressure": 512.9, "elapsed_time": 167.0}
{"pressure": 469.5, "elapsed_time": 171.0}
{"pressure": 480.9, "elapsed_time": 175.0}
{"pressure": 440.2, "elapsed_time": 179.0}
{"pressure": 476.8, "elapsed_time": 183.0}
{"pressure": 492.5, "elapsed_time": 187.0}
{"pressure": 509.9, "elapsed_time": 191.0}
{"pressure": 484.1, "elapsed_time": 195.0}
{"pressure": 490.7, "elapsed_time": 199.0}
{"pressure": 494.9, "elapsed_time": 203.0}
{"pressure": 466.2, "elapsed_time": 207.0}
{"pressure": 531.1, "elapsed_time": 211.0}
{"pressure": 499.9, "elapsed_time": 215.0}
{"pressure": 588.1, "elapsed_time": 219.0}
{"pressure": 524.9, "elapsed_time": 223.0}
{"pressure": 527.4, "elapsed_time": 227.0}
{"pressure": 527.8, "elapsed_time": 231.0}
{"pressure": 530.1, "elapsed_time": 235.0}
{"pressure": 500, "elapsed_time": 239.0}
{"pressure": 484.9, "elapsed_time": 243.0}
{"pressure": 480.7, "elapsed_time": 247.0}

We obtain -35.8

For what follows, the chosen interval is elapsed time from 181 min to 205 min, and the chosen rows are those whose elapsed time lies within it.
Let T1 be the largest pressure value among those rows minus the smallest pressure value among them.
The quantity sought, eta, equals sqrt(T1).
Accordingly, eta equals 5.8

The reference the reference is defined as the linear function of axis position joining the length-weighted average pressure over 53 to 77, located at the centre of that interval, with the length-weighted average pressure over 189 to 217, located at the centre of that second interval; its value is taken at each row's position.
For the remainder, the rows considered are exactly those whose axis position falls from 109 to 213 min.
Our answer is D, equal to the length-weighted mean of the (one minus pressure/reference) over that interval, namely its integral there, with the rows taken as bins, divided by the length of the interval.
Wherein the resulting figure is -0.019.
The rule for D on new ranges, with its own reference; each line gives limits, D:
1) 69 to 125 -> -0.074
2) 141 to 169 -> -0.023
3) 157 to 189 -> 0.017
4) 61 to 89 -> -0.031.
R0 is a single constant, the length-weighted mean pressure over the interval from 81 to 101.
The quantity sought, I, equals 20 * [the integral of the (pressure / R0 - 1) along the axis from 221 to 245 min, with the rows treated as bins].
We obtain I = 7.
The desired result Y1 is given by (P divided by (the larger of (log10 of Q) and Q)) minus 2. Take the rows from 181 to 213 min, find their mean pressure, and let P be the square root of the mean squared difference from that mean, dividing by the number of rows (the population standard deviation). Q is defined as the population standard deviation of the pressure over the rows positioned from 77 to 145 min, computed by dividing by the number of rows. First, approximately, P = 19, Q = 22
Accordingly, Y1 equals -1.2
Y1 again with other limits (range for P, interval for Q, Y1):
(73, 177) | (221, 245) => -0.7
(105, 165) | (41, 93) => -1.4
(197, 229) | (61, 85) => -1.4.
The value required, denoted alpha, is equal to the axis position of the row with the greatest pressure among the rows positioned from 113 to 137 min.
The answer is 123.0 min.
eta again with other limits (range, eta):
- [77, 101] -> 8.4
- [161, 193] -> 8.7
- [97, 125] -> 8.3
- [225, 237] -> 1.6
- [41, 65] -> 8.9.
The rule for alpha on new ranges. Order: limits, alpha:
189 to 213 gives 211.0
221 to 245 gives 235.0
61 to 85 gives 83.0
